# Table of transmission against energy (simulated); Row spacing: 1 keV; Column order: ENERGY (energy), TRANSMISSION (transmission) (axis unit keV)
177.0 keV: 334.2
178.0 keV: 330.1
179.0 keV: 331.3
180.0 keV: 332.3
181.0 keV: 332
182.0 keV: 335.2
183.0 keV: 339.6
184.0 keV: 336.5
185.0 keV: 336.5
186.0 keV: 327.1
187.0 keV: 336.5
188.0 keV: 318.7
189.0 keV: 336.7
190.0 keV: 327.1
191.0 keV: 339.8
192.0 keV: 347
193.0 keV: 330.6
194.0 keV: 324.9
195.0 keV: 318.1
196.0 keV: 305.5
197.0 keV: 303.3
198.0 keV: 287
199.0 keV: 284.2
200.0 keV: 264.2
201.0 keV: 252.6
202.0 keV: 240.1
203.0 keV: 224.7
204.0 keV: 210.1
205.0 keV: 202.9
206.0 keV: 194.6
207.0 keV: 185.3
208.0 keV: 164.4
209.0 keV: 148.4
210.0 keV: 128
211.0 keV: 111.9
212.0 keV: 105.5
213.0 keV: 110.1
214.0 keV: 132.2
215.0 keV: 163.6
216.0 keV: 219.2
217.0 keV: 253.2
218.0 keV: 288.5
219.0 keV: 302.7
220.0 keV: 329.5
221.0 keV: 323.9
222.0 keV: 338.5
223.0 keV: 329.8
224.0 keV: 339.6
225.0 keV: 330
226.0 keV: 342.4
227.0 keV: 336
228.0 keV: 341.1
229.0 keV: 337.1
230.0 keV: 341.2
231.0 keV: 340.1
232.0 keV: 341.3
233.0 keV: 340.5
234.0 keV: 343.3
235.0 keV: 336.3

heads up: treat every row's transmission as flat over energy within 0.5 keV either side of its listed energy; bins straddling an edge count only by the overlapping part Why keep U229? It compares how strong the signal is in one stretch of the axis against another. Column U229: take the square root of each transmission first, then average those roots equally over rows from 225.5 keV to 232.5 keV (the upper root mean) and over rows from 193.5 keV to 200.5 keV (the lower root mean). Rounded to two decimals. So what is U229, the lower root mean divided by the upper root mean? 0.94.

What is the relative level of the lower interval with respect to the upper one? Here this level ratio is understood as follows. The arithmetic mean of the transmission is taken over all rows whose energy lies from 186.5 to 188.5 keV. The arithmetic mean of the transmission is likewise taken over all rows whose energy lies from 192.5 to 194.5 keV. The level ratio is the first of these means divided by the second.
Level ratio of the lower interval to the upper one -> 1.000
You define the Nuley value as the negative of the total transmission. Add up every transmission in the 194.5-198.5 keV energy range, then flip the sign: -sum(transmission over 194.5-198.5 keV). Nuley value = -1214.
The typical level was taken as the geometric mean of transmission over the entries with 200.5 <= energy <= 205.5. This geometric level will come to 225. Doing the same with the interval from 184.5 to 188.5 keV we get 330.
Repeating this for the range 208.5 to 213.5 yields 120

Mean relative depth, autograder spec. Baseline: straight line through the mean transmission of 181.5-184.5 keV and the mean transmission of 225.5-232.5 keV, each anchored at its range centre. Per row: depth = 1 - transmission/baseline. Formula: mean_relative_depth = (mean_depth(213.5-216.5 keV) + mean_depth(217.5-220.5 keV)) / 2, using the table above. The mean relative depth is 0.29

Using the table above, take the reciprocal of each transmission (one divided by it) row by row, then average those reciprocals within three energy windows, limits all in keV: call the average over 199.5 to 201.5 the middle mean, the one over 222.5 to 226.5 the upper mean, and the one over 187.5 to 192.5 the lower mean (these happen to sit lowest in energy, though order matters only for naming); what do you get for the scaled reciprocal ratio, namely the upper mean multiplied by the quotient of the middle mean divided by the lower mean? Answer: 0.0039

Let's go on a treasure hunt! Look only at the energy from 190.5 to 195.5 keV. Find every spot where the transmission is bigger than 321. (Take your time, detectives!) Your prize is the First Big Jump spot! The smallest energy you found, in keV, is 191.0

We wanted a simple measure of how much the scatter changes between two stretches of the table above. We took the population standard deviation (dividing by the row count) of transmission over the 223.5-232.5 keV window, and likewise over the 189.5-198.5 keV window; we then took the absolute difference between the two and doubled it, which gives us 29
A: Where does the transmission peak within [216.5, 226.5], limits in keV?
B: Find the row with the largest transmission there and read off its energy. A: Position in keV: 226.0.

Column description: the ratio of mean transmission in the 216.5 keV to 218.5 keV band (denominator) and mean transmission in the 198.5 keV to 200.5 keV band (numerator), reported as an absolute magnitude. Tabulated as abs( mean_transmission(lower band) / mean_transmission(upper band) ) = 1.01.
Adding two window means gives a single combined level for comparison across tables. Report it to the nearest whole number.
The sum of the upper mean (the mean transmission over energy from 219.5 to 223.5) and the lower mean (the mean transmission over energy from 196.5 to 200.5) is 615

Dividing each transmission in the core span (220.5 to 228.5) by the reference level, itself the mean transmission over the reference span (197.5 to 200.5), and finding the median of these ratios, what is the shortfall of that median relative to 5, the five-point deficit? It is 3.79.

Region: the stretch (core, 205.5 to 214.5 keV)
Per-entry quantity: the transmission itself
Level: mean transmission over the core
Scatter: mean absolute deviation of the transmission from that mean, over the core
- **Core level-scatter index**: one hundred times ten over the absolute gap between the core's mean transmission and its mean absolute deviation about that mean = 8.7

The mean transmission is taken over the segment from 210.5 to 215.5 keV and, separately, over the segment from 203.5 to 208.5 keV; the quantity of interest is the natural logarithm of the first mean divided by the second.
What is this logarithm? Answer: -0.43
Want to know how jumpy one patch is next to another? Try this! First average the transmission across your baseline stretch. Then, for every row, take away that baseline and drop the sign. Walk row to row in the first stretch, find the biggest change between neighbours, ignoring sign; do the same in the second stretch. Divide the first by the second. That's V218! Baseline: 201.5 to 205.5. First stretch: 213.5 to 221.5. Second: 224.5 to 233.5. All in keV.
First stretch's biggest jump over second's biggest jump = 4.5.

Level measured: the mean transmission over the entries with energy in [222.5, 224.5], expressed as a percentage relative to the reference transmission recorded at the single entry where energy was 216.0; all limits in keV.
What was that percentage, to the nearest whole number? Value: 153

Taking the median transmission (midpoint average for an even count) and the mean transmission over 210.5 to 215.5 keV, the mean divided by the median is 1.11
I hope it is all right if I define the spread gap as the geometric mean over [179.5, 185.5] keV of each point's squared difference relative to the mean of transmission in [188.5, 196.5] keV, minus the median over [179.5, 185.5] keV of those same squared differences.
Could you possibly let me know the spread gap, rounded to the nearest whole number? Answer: -14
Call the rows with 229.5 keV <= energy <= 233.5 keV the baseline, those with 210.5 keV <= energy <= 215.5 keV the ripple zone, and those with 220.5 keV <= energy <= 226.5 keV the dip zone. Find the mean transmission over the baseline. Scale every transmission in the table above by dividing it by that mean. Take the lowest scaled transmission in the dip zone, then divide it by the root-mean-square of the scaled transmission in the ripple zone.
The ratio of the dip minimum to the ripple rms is 2.6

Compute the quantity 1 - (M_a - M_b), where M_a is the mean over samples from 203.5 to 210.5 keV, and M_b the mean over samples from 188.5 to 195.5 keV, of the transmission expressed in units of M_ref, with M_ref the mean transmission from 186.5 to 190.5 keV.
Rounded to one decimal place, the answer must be 1.5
